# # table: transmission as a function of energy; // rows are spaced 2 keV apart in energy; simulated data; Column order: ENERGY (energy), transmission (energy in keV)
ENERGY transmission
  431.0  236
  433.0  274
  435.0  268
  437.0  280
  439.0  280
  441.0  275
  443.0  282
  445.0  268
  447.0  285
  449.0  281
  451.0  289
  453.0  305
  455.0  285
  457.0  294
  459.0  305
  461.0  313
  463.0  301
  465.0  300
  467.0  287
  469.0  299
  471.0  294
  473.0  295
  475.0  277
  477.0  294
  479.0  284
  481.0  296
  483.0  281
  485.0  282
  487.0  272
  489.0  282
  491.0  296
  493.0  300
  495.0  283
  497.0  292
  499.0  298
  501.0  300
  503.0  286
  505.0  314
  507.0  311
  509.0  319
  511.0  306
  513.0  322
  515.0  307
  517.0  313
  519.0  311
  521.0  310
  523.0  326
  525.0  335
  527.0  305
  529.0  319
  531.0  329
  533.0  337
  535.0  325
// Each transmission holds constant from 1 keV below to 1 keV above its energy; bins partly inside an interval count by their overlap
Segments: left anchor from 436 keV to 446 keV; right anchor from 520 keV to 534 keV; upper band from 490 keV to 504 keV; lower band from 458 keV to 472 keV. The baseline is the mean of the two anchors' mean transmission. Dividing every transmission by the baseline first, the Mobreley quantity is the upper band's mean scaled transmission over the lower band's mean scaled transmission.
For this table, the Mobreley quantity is 0.98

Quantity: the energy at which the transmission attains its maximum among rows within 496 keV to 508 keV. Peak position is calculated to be 505.0 keV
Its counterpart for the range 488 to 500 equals 493.0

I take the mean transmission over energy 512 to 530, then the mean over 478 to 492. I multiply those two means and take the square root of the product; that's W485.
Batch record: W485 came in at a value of 300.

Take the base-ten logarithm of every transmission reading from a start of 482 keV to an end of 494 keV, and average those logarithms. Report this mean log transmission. 2.46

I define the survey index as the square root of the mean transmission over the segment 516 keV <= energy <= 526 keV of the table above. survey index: 17.9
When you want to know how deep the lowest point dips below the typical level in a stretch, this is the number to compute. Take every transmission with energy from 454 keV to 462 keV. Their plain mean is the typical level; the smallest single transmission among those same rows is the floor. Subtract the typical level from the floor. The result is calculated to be -14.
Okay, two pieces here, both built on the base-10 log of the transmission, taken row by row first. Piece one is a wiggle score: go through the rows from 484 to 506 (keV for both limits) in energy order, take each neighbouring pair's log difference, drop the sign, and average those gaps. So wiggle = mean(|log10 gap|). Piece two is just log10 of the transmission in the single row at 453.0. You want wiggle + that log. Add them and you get 2.50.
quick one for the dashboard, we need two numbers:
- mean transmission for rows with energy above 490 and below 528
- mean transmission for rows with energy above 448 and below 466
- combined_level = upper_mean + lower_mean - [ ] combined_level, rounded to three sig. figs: 604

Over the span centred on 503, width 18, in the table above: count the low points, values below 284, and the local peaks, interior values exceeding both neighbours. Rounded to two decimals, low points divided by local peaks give 0.33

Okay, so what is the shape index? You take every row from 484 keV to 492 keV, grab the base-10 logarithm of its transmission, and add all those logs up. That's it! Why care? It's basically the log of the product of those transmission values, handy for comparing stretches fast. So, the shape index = 9.8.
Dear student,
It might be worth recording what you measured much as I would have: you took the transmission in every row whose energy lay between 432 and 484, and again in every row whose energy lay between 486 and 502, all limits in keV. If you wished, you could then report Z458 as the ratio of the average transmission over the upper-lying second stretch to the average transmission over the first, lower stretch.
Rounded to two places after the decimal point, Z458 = 1.01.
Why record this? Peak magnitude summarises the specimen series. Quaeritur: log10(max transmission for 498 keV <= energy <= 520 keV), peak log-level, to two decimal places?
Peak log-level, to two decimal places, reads 2.51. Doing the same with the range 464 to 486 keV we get 2.48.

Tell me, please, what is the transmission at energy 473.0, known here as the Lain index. 295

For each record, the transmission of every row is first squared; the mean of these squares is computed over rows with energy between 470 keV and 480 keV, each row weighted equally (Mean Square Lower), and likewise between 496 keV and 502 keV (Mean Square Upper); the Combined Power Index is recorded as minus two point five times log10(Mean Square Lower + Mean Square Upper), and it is -13.1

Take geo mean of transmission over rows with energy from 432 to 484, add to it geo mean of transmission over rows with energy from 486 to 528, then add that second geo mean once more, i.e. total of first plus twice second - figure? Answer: 896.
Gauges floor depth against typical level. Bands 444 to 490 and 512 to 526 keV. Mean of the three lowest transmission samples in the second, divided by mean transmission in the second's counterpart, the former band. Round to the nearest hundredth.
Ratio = 1.07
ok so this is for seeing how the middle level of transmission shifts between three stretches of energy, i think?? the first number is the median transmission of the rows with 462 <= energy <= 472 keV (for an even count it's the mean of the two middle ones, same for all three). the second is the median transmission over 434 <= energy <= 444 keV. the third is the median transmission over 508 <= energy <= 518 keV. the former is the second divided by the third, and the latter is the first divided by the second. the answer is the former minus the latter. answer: -0.17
